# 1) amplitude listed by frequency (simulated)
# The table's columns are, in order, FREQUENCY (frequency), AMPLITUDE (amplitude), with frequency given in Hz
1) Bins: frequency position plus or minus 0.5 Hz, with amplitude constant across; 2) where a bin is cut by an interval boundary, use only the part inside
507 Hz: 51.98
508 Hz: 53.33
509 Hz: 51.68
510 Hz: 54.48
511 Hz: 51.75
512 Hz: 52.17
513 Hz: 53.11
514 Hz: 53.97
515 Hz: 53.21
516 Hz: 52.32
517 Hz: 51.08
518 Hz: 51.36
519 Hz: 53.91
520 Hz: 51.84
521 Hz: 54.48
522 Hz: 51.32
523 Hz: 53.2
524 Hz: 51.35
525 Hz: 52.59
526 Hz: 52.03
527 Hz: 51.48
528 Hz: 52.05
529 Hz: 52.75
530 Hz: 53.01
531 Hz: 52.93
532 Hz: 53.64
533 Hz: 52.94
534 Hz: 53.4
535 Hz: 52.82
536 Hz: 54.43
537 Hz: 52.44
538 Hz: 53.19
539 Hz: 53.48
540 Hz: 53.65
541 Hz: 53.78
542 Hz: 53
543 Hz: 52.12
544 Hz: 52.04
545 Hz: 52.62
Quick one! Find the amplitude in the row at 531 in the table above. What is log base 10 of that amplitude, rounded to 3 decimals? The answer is 1.724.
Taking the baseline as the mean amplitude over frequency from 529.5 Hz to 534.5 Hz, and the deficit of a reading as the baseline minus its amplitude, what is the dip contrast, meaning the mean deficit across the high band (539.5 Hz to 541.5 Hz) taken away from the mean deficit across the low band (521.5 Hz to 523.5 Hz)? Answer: 1.5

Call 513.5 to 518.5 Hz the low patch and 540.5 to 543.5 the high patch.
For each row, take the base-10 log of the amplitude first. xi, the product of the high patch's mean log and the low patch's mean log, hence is 2.96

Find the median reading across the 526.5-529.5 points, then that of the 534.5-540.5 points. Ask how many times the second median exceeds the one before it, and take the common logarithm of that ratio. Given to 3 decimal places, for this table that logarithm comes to 0.011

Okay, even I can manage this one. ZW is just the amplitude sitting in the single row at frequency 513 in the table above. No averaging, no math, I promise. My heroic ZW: 53.11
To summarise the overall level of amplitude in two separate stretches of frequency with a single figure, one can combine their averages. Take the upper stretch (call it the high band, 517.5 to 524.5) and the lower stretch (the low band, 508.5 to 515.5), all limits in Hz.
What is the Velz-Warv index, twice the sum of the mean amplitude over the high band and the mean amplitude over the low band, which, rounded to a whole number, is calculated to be 211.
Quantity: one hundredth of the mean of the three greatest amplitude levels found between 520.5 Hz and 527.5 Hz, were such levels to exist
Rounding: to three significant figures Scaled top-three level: 0.534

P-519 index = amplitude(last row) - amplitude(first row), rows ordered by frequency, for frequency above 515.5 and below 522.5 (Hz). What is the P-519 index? -1.0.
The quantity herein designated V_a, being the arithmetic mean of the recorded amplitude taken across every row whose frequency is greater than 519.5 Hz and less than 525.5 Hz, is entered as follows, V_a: 52.5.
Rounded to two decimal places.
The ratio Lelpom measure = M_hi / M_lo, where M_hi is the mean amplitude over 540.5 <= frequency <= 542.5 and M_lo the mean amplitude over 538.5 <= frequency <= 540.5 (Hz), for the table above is 1.00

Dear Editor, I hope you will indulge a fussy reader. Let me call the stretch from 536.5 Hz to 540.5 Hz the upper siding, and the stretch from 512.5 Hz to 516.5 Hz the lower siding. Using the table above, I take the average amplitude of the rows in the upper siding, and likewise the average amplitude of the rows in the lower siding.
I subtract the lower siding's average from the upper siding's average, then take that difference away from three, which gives 3.0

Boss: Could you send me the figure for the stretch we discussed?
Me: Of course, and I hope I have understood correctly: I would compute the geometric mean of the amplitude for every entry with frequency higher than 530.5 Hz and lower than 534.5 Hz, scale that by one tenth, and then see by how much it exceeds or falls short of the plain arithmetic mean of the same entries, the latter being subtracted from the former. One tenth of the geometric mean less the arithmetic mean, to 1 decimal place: -47.9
